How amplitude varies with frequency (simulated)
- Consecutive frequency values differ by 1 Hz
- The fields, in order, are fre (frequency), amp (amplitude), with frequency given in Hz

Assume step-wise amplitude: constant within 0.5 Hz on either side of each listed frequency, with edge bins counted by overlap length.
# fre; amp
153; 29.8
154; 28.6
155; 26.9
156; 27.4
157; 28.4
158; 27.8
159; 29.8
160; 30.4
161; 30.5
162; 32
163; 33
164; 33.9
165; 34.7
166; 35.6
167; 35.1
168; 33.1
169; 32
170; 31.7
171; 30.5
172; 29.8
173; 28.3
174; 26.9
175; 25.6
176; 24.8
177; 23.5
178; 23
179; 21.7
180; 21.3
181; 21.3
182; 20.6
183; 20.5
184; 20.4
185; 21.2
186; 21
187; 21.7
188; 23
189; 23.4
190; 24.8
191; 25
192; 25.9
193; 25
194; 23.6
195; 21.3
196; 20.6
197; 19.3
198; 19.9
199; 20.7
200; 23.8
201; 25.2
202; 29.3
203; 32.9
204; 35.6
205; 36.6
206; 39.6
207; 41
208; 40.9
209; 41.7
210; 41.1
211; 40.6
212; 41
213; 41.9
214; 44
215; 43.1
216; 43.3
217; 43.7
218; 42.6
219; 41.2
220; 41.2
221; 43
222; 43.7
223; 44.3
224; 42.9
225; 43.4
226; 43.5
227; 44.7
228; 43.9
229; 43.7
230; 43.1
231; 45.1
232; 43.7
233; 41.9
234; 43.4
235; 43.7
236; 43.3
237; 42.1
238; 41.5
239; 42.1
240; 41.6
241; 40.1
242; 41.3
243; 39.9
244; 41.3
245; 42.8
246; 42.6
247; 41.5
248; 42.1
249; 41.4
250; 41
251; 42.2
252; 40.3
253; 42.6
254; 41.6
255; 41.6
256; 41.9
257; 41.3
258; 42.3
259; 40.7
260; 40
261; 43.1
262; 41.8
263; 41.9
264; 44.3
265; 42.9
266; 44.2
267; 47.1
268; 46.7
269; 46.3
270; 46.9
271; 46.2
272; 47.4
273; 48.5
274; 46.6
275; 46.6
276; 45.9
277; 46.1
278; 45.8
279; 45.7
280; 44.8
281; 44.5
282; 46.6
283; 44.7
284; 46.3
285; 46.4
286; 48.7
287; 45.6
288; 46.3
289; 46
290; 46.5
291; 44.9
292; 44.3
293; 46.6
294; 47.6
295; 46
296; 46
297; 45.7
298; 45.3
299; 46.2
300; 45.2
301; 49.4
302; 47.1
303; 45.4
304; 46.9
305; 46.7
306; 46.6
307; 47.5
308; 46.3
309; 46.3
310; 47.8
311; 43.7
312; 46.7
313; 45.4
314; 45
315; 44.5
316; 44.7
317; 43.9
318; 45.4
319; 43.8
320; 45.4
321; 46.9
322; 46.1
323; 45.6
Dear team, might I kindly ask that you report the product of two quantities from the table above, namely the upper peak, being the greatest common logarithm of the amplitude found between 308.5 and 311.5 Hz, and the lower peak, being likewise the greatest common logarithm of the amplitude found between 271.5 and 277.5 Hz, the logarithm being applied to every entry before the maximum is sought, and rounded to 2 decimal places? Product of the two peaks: 2.83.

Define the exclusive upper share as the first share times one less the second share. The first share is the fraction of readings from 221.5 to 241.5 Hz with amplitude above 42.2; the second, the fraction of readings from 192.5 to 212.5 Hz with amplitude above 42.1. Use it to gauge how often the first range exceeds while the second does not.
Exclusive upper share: 0.70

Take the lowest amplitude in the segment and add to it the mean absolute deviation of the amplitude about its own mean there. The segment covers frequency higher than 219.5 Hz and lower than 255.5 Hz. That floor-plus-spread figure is 41.0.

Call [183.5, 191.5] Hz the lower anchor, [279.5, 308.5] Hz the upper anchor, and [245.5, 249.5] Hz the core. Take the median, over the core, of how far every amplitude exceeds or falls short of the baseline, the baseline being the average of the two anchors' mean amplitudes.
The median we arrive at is 7.4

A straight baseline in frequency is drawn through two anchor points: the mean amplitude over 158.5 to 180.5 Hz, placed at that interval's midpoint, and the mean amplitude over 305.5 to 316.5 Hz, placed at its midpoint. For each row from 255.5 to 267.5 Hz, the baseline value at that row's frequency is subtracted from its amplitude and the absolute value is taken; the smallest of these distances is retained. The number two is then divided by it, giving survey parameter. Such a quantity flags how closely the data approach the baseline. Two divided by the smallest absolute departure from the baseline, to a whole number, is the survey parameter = 31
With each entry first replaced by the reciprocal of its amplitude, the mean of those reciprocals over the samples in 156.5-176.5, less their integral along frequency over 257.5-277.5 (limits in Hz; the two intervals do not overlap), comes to -0.42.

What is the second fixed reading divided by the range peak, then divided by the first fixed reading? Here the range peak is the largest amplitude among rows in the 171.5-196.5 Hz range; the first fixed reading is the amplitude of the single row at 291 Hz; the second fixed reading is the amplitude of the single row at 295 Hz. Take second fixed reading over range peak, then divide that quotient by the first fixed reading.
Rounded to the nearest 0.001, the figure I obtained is 0.034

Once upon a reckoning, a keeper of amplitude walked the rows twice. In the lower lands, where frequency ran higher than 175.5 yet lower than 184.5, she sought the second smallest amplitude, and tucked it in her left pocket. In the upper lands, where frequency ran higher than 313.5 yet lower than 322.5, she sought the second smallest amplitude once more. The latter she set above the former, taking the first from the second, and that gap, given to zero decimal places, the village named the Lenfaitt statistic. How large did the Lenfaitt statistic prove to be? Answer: 23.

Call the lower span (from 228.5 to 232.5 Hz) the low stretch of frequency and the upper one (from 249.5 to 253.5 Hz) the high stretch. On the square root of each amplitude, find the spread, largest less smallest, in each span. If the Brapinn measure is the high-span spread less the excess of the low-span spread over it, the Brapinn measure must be 0.21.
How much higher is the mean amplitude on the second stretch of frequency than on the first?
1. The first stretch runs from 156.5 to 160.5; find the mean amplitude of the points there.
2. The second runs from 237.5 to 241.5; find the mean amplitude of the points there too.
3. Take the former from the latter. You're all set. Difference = 12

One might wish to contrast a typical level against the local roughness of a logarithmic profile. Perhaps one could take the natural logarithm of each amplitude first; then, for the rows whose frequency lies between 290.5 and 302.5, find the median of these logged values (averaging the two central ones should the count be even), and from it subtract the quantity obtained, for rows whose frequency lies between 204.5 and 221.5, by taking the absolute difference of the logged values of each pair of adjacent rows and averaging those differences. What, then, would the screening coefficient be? 3.80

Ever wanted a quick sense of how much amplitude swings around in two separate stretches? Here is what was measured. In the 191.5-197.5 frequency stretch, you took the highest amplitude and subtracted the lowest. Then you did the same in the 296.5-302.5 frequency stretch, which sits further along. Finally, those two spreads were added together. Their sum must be 11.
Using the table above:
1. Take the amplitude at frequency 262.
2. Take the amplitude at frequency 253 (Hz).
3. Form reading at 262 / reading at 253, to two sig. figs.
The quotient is 0.98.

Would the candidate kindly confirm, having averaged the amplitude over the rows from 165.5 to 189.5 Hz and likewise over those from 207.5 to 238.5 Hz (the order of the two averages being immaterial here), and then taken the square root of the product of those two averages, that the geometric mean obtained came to 33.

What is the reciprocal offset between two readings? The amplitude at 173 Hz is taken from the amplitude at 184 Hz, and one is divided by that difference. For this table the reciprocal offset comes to -0.13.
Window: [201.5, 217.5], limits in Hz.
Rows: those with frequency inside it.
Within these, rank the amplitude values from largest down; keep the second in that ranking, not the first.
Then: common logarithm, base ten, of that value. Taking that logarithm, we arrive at 1.64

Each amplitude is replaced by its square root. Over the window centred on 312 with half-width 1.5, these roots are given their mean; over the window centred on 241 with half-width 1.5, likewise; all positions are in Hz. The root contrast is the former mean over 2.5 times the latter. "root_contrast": 0.420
